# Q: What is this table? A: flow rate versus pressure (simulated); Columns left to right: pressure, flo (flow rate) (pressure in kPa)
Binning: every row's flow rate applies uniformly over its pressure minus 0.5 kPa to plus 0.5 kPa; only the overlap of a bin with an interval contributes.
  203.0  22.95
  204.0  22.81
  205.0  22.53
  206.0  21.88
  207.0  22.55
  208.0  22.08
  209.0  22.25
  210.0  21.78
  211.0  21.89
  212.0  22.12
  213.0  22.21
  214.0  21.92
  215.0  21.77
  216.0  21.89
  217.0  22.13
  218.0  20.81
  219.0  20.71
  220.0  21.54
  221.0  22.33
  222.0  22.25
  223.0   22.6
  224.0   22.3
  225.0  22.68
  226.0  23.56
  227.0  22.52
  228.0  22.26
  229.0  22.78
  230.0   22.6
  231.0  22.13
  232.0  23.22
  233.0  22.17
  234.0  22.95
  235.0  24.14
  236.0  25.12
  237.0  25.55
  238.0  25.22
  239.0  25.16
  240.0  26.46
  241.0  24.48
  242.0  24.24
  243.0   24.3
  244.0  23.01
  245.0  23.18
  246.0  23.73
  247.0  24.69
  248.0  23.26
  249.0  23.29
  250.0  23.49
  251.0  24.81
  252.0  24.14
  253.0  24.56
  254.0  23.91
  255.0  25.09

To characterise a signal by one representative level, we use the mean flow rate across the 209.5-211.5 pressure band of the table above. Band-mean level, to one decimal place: 21.8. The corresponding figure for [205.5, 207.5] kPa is 22.2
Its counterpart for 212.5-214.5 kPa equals 22.1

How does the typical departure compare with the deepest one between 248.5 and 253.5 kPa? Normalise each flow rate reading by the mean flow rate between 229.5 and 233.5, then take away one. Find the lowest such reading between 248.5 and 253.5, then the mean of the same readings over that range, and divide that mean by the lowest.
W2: 2.0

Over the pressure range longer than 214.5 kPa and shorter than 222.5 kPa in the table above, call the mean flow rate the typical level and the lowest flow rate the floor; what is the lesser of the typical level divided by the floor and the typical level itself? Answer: 1.05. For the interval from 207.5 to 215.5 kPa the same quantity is 1.01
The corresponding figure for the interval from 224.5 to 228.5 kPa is 1.02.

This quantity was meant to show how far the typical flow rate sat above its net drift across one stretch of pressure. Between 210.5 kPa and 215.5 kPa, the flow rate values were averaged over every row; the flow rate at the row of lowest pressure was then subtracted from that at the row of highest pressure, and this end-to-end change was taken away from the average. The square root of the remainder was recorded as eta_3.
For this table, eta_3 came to 4.7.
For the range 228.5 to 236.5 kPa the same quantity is 4.6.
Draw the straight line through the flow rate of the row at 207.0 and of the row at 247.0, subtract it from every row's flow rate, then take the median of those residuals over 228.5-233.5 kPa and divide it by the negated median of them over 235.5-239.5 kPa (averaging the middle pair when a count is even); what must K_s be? 1.2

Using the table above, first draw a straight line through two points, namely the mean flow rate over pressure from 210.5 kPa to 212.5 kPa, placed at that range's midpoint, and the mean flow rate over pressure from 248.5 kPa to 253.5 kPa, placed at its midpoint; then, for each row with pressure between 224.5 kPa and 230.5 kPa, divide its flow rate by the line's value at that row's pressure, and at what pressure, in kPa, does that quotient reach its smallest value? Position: 228.0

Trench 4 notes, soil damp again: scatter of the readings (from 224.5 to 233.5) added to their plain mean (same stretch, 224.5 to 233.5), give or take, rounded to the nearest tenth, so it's 23.1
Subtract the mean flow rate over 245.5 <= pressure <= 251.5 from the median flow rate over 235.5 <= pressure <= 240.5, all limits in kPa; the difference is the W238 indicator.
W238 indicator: 1.3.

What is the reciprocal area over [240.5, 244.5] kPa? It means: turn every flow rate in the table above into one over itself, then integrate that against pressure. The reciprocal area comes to 0.167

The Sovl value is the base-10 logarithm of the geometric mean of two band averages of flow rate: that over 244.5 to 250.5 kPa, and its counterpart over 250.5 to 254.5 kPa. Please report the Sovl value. 1.38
